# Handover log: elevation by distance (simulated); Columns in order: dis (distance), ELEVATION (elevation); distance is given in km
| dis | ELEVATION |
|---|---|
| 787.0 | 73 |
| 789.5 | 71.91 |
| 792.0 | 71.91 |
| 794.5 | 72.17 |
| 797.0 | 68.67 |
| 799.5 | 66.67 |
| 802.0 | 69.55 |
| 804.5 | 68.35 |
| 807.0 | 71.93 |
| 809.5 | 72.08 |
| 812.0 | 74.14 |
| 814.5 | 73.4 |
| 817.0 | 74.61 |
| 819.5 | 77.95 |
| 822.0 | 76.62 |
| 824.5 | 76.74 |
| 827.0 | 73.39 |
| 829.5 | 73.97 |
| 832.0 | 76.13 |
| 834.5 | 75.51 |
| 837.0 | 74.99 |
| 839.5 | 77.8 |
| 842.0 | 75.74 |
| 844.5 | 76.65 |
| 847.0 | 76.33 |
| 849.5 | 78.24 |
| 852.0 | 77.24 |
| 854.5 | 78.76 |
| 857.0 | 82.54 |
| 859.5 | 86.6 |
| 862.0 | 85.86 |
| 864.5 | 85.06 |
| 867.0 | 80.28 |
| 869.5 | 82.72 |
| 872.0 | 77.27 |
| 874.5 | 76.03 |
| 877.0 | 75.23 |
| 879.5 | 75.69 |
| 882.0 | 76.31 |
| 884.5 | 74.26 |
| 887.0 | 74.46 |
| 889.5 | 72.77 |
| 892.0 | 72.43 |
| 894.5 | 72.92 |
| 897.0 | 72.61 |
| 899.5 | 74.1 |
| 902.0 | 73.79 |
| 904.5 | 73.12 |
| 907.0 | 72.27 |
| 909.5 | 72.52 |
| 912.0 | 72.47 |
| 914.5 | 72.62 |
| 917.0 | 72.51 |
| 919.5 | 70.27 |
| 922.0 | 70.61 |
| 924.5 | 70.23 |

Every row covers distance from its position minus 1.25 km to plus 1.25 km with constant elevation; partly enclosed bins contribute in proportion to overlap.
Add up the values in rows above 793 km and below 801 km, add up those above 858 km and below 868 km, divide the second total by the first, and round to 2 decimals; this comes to 1.63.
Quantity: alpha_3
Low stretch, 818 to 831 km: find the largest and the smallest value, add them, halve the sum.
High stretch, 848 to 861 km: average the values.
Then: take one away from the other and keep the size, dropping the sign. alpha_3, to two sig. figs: 5.0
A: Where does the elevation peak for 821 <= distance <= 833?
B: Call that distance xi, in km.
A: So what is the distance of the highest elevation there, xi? 824.5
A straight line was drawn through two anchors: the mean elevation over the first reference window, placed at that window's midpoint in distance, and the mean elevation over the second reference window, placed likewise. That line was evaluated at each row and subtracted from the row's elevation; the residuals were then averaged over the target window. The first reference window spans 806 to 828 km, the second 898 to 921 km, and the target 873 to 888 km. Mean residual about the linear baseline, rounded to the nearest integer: 2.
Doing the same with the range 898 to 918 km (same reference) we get 0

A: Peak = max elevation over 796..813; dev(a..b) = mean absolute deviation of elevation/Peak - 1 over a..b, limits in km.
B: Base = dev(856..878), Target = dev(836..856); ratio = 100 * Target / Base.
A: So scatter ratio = 29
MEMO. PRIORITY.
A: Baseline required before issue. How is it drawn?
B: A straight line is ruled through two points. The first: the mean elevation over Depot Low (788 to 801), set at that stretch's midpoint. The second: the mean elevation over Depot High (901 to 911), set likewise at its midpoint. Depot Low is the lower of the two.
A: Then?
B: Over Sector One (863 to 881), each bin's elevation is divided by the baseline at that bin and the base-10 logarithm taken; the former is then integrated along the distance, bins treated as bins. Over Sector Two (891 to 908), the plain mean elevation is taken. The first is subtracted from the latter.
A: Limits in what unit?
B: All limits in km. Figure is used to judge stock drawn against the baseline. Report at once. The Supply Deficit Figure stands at 72.4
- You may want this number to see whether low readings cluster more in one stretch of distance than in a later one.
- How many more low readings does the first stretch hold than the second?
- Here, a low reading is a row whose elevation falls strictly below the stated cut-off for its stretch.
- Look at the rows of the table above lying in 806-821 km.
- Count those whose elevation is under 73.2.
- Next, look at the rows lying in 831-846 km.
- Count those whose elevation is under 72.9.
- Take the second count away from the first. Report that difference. 2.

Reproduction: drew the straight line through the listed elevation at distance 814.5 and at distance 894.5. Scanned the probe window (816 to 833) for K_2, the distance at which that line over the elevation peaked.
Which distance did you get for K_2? 827.0 km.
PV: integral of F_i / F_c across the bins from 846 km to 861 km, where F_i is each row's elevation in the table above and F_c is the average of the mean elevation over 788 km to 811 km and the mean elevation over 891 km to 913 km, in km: 17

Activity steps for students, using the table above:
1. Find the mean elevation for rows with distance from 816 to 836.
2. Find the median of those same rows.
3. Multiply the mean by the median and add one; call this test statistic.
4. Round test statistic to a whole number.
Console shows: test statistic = 5734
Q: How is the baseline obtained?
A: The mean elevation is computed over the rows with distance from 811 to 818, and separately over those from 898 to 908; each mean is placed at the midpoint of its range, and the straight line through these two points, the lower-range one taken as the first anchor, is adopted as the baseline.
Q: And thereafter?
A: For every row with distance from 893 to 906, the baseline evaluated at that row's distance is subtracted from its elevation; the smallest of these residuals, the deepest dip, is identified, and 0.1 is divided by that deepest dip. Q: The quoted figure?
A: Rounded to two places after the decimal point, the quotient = -0.13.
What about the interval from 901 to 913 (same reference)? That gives -0.10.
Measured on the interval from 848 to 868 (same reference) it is 0.03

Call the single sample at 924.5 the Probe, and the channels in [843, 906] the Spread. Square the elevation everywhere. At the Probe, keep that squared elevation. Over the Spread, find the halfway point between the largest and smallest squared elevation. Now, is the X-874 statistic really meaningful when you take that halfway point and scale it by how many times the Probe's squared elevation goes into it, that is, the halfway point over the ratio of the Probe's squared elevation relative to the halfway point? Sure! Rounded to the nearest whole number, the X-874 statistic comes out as 8234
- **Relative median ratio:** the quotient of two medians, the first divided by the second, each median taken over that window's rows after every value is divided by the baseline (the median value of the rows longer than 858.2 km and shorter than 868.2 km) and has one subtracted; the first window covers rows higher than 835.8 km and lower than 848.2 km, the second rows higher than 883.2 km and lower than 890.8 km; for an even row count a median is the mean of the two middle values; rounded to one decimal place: 0.8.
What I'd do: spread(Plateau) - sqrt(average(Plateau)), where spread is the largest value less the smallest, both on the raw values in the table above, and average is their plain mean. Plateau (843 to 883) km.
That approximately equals 2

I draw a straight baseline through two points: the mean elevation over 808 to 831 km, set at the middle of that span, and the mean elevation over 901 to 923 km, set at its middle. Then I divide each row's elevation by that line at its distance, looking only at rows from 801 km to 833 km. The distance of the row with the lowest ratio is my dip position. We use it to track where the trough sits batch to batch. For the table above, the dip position 804.5 km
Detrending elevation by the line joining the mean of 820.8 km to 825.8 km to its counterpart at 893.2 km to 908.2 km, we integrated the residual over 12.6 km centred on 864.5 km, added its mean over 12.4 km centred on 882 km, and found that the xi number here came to 118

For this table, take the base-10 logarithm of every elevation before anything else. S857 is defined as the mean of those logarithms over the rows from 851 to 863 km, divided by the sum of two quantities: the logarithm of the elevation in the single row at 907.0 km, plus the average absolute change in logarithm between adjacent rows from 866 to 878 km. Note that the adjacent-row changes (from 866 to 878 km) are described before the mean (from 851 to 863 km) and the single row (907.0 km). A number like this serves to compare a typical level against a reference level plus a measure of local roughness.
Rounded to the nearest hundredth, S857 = 1.02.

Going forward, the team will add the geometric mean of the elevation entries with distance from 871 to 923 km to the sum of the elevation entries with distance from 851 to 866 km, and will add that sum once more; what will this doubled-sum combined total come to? 1066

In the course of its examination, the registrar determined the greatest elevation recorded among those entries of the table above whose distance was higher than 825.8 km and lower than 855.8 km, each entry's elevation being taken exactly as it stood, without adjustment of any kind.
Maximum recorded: 78.76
